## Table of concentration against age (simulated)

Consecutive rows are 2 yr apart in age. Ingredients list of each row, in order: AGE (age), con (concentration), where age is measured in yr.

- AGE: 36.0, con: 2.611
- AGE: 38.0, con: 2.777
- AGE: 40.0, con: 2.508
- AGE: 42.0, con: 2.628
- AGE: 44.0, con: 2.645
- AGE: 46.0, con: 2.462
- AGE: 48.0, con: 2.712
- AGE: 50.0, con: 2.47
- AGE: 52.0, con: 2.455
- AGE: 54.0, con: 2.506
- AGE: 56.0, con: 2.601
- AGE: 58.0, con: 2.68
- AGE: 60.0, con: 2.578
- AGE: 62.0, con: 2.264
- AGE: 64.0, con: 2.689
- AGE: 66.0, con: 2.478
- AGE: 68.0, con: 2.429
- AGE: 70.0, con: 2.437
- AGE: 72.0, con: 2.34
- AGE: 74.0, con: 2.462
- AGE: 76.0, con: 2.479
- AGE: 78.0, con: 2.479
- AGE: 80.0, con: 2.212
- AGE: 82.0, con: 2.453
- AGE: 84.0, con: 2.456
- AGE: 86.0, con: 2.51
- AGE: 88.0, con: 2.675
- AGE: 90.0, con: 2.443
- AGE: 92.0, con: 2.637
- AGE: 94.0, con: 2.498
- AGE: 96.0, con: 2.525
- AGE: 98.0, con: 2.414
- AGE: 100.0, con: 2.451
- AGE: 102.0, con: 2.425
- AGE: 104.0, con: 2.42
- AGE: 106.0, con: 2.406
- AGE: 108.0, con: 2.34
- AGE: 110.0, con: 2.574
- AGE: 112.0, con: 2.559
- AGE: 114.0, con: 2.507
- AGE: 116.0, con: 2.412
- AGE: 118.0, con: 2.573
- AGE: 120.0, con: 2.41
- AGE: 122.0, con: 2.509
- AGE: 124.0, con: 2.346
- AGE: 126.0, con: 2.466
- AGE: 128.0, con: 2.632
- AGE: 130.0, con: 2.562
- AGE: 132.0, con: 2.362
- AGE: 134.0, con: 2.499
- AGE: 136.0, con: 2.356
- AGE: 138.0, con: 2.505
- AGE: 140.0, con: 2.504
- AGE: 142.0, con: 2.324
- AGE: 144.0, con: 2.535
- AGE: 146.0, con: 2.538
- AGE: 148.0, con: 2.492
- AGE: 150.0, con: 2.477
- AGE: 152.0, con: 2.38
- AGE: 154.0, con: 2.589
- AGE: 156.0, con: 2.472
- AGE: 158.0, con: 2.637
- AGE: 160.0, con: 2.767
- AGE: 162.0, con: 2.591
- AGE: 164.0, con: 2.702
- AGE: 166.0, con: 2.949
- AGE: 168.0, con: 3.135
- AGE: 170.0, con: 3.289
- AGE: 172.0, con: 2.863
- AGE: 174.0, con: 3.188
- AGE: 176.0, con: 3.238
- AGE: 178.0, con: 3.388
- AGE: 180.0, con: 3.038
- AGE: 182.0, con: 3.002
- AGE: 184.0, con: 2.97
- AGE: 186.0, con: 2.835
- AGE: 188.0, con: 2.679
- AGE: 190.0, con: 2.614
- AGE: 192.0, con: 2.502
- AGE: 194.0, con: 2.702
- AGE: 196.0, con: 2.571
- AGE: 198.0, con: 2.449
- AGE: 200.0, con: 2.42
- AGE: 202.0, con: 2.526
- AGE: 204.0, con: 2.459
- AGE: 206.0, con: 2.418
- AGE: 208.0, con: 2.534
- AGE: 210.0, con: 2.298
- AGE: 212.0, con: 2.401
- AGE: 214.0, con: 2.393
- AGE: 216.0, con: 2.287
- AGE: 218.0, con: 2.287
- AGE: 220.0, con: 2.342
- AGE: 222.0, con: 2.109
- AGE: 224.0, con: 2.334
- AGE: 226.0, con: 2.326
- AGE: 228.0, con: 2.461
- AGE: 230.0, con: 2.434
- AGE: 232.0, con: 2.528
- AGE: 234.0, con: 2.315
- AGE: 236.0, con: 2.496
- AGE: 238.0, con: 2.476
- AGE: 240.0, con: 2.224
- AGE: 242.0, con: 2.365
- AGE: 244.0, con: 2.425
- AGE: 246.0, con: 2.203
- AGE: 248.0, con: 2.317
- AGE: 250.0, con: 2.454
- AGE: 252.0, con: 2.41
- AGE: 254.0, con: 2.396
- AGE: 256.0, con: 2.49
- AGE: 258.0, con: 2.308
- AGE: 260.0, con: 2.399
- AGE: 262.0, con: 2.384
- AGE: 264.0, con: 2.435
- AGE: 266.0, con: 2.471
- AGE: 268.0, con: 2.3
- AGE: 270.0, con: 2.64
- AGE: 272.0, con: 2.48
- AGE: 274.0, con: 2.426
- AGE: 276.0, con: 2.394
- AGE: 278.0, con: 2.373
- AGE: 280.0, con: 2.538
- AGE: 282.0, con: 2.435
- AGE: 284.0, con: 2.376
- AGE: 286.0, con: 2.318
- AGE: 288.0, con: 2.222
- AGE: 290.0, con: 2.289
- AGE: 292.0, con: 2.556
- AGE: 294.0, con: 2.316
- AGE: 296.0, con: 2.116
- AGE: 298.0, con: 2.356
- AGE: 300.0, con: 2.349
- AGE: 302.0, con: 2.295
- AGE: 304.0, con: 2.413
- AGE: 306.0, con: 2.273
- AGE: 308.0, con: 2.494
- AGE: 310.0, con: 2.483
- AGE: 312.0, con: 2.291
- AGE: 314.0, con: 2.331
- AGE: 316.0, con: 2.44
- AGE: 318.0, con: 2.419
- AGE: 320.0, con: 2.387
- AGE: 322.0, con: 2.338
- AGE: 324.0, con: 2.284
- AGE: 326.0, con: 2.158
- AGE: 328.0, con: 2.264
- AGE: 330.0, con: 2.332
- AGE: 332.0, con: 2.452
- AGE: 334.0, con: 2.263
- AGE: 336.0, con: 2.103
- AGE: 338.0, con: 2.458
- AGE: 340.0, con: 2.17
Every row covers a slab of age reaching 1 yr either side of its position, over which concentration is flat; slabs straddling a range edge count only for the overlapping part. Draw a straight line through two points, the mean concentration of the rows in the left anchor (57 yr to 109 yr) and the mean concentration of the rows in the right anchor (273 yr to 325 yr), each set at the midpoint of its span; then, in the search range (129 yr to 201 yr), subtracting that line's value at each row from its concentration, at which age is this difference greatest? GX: 178.0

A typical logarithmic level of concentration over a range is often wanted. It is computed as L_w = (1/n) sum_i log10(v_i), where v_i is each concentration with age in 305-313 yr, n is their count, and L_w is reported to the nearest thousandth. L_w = 0.377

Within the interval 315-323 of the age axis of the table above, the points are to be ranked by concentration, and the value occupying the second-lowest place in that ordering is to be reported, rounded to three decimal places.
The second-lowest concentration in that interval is 2.387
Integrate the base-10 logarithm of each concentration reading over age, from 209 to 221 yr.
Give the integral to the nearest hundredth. 4.42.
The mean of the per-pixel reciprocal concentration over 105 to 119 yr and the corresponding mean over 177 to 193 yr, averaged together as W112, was 0.377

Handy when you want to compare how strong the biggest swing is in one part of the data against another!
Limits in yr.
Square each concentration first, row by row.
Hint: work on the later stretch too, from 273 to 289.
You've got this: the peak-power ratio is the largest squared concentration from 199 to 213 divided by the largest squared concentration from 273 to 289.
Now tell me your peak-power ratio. 1.00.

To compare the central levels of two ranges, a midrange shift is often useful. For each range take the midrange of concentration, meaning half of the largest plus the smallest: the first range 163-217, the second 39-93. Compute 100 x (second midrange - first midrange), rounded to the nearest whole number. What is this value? -38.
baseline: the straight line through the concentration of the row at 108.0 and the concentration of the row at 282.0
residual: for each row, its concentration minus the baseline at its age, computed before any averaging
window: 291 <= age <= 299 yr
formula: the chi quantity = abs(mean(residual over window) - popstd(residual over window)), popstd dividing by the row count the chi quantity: 0.26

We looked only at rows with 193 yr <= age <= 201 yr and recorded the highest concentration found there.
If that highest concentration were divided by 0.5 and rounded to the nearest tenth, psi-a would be 5.4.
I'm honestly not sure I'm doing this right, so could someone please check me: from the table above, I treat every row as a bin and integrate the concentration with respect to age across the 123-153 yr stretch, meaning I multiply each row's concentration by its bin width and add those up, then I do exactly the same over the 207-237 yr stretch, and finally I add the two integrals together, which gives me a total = 145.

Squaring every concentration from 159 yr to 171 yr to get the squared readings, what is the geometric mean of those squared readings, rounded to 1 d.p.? 8.4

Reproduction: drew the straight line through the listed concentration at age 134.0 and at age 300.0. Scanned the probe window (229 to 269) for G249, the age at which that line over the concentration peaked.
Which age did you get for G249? 246.0 yr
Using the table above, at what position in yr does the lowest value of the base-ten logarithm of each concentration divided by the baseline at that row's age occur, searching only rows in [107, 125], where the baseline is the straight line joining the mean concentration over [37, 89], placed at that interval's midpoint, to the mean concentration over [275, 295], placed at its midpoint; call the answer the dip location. 108.0 yr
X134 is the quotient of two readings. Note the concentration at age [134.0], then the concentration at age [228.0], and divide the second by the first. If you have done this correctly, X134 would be 0.98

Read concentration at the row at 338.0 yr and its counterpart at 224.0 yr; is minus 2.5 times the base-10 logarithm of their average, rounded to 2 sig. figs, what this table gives -0.95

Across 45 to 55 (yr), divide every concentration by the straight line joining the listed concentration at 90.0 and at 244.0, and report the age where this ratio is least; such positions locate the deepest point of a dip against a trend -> 52.0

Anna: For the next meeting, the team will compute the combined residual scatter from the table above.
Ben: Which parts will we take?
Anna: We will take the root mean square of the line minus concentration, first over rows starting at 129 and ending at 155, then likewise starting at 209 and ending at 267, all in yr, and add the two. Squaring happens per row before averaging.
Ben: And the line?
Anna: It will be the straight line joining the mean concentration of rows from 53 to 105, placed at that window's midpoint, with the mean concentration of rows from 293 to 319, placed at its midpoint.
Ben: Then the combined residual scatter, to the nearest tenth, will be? 0.2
